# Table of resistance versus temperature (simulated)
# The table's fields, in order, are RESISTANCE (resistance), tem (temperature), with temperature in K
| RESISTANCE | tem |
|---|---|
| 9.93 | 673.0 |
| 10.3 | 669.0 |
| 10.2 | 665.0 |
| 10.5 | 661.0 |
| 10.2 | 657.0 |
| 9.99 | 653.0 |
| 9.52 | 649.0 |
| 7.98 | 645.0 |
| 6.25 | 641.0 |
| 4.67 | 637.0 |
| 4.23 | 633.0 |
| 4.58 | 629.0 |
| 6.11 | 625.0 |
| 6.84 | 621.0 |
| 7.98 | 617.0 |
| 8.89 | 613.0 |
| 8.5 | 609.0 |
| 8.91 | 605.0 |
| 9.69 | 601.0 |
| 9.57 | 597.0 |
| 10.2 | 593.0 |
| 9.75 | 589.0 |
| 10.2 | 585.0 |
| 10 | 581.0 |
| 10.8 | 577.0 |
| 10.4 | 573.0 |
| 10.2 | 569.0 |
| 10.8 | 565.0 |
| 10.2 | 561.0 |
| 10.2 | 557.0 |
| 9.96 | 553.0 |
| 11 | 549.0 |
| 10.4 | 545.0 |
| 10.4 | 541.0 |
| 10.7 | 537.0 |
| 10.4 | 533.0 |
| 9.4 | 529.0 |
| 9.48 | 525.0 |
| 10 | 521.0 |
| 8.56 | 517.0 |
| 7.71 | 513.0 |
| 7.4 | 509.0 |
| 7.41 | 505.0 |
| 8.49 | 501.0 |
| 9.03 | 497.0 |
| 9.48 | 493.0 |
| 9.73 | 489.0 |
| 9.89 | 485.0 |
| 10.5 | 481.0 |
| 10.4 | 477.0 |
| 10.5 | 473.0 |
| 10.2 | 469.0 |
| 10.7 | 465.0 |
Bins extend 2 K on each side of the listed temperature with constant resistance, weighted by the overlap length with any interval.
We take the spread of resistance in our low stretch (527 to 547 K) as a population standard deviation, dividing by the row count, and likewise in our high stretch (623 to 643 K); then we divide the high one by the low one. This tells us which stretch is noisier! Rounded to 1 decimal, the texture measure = 1.9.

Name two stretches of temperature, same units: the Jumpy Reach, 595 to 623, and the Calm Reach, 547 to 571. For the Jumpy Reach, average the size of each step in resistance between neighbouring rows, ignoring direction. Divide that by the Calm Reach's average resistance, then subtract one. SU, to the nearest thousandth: -0.940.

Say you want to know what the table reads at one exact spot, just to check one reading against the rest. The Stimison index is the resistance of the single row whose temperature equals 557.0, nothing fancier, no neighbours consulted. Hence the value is 10.2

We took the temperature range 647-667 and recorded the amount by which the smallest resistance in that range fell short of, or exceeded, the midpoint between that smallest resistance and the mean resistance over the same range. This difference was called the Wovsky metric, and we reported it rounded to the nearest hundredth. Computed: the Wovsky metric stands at -0.28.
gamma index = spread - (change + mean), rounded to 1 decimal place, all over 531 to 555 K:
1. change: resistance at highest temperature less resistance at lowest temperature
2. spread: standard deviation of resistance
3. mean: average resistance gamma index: -9.7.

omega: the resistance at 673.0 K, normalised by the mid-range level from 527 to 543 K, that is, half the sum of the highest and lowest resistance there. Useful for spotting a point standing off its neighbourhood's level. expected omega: 0.99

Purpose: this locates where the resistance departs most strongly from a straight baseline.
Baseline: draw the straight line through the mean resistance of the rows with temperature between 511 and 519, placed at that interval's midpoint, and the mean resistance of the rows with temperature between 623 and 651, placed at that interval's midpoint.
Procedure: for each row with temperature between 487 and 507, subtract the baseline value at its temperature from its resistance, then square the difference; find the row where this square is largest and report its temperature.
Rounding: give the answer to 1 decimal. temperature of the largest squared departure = 489.0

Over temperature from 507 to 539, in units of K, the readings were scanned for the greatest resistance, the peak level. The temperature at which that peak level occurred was 537.0 K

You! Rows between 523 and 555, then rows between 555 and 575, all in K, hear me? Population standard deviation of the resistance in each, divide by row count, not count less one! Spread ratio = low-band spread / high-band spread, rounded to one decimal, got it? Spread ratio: 2.3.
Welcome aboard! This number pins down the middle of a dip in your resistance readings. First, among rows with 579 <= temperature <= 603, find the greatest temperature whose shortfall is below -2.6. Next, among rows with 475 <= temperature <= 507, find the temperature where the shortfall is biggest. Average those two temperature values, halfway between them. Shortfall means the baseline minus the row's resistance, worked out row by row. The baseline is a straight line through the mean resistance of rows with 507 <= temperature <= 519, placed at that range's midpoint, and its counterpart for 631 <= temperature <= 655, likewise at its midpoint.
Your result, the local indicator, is 549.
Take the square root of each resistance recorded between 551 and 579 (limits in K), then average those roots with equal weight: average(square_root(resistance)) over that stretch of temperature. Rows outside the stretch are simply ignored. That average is 3.2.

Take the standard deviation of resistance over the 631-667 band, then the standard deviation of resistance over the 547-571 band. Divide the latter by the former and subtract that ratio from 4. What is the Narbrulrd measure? 3.84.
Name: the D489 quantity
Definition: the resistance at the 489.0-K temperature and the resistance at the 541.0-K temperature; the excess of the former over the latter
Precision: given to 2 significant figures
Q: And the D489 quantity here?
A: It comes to -0.67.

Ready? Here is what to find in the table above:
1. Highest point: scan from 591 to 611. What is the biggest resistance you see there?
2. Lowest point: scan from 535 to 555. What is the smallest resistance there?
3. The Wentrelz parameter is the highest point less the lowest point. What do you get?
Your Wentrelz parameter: 0.2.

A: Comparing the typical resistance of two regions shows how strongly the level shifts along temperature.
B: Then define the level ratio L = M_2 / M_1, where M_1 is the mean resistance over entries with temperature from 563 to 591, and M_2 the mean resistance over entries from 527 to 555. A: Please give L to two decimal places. 1.00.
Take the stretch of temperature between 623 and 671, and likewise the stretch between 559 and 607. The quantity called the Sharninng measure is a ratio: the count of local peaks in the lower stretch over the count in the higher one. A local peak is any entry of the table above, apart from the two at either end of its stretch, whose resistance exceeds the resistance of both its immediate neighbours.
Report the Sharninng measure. 5.0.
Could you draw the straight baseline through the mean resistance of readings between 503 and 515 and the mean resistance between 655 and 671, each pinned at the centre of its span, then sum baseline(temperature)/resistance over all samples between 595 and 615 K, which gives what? 5.09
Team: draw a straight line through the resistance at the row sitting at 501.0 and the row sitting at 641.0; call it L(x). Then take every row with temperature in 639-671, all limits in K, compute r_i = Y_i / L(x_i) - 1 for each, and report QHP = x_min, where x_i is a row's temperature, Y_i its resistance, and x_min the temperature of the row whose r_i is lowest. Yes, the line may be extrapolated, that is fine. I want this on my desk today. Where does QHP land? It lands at 641.0 K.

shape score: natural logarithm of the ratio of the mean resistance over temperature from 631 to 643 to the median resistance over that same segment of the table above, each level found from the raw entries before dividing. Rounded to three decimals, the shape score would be 0.078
